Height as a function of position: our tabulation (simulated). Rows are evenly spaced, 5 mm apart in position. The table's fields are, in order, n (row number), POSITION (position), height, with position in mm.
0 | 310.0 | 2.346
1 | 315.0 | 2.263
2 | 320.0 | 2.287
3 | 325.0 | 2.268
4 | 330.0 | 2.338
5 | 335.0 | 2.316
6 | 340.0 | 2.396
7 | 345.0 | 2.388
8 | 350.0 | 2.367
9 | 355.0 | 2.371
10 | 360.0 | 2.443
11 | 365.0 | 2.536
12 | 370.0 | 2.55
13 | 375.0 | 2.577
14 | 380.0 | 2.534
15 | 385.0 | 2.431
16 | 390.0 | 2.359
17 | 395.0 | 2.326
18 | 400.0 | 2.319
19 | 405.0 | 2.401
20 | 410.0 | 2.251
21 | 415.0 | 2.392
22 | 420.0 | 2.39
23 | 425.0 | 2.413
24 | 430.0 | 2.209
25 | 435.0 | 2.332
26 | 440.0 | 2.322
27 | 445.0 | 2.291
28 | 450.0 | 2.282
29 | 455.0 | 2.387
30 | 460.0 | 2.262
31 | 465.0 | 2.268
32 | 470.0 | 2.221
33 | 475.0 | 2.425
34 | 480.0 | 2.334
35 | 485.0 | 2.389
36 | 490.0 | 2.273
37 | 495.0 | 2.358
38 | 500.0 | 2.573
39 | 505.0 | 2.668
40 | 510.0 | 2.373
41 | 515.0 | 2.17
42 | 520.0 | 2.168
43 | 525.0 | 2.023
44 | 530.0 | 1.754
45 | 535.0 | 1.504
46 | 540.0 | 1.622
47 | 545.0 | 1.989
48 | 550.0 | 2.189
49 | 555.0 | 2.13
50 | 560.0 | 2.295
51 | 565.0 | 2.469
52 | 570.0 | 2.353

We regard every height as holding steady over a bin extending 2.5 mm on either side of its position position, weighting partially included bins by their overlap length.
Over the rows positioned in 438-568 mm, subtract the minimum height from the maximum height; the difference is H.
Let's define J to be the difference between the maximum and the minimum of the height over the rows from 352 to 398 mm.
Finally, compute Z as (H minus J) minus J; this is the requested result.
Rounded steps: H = 1.2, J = 0.25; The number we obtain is 0.7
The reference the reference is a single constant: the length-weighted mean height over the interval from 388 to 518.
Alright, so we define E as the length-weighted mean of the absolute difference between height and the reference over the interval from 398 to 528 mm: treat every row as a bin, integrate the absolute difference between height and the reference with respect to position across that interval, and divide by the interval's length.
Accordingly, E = 0.10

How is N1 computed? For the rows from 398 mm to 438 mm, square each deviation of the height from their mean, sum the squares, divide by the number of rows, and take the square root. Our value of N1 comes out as 0.071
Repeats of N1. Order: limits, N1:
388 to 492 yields 0.063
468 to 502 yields 0.105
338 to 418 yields 0.089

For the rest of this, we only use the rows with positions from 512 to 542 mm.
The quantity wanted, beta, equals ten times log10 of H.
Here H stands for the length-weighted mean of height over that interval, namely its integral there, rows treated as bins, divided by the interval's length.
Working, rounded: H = 1.89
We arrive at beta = 2.76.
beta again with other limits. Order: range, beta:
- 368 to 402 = 3.88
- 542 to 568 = 3.44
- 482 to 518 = 3.80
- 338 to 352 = 3.77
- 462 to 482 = 3.64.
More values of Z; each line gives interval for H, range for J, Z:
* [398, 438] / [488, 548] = -2.1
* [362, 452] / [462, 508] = -0.5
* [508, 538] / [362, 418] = 0.2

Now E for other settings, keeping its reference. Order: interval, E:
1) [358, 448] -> 0.09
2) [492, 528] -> 0.19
